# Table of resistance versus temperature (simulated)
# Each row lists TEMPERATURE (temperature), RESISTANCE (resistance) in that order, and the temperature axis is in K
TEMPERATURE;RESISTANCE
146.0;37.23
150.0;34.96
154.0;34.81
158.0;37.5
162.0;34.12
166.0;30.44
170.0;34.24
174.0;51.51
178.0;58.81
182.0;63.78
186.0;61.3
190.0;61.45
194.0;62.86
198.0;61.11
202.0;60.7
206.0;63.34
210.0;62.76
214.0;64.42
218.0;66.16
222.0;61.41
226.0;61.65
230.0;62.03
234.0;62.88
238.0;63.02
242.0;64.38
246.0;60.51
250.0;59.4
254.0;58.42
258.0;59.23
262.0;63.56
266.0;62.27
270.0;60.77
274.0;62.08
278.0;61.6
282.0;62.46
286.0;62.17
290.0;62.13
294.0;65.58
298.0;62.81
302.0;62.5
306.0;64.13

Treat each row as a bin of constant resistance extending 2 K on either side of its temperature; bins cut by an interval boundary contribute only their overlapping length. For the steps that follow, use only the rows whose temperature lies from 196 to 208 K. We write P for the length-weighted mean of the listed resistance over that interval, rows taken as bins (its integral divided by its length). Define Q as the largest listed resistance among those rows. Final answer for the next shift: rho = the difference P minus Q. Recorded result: -1.6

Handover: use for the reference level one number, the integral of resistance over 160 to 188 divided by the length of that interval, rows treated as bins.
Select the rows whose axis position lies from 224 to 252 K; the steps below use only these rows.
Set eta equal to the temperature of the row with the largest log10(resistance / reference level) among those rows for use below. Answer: 242.0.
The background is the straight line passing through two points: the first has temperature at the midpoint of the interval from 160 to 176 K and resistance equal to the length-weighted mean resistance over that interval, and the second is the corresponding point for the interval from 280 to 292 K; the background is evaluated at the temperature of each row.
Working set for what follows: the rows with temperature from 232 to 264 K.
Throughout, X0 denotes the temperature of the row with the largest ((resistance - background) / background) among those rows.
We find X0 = 234.0 K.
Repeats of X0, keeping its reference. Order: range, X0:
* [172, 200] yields 182.0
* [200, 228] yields 206.0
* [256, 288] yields 262.0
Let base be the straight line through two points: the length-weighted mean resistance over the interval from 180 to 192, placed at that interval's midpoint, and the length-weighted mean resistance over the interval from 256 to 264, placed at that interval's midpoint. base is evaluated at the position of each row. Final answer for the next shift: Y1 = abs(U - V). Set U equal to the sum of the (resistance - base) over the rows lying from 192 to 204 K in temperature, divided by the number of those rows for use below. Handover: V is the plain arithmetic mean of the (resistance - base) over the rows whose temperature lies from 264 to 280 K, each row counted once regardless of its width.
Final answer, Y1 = 0.9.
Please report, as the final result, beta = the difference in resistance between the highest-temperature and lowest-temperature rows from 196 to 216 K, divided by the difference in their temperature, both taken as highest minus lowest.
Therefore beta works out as 0.21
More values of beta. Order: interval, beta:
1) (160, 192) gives 0.98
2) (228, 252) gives -0.13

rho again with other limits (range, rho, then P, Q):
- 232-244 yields -1.0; 63.4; 64.38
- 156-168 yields -3.5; 34.0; 37.5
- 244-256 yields -1.1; 59.4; 60.51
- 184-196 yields -1.0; 61.9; 62.86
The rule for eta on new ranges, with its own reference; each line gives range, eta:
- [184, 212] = 206.0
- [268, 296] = 294.0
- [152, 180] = 178.0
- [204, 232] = 218.0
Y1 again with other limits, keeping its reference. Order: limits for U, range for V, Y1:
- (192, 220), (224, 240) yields 0.4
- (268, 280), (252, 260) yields 2.8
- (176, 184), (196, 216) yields 1.4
